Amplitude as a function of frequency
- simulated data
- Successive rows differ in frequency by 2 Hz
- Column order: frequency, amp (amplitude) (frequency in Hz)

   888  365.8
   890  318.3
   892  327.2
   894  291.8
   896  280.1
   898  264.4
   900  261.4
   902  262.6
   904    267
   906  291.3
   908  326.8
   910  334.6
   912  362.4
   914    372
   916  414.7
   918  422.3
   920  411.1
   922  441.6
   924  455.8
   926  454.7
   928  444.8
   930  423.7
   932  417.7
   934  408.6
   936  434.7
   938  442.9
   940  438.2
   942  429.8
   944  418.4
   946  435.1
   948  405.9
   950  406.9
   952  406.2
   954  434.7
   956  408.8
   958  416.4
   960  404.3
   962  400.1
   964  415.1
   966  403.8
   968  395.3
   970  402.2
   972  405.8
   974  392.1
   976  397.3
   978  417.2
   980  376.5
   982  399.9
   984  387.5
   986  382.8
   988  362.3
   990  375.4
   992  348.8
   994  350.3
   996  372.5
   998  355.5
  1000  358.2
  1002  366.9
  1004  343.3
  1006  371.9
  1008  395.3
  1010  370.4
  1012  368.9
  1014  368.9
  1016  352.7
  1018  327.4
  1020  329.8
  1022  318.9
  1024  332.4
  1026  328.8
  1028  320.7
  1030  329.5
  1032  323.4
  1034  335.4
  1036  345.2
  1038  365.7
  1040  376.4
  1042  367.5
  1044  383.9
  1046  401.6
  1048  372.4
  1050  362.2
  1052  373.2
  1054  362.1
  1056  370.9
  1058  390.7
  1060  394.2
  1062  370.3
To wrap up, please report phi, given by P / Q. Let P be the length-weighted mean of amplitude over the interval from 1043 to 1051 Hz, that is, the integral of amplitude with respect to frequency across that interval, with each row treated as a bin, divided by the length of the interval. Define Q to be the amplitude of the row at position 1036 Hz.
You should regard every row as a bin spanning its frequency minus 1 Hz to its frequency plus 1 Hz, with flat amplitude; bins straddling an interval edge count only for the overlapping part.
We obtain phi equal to 1.1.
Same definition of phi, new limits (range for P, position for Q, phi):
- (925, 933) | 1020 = 1.3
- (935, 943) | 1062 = 1.2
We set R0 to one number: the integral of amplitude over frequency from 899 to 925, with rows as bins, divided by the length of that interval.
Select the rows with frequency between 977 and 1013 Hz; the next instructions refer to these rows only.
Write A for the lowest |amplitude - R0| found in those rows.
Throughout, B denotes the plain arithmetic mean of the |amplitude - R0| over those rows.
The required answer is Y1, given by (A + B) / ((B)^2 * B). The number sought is 0.0026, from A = 0.2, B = 20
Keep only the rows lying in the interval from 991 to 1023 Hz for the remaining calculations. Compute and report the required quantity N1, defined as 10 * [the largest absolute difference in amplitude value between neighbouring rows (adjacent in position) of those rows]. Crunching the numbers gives 286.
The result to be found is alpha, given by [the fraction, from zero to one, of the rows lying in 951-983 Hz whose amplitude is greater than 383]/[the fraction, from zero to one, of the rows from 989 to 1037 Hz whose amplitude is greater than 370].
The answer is 4.5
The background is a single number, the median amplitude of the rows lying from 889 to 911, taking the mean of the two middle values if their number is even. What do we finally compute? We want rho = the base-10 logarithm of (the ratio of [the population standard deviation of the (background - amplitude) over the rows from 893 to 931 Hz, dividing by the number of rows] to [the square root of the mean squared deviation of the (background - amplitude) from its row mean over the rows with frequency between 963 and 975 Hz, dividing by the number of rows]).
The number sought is 1.0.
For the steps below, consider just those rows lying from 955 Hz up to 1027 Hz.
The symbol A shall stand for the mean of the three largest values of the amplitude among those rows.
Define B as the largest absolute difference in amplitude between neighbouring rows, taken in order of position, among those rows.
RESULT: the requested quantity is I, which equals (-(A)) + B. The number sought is -376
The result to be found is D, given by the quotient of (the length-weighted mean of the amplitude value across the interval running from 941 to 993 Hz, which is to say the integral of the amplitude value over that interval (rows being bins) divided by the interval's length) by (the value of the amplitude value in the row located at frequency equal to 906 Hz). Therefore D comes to 1.38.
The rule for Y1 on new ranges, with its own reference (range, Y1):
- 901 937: 0.0003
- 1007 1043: 0.0024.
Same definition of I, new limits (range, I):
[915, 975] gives -421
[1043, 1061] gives -366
